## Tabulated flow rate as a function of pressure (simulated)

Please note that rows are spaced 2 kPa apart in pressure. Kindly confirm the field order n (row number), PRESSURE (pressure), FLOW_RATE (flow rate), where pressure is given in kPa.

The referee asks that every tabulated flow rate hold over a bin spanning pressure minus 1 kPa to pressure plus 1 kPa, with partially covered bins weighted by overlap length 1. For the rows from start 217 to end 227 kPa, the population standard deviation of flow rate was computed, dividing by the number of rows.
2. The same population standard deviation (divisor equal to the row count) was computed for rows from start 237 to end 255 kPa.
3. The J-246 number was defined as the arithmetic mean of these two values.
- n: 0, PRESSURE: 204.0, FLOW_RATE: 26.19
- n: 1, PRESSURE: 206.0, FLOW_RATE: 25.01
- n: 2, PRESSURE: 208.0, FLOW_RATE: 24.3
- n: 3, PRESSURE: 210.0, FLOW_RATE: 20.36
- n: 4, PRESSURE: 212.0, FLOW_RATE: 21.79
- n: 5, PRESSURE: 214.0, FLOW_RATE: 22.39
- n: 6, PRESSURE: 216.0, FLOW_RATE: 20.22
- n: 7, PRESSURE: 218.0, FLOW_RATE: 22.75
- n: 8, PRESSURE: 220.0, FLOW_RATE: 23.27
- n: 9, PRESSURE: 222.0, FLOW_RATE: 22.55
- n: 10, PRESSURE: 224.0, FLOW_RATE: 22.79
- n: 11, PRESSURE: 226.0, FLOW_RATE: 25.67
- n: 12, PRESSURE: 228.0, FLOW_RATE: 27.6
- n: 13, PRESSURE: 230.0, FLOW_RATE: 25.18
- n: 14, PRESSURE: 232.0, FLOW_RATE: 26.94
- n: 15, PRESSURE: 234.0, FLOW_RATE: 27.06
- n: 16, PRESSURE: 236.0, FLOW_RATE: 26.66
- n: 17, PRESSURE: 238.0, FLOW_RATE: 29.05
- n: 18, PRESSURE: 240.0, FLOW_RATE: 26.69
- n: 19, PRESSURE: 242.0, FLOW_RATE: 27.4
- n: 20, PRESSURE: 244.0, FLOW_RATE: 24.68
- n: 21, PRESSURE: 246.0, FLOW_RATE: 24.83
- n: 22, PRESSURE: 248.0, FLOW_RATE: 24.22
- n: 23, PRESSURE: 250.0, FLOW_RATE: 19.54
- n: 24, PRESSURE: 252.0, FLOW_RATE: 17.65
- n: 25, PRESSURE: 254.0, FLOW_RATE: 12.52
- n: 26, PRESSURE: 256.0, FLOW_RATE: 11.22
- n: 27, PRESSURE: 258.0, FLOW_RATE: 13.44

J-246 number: 3.1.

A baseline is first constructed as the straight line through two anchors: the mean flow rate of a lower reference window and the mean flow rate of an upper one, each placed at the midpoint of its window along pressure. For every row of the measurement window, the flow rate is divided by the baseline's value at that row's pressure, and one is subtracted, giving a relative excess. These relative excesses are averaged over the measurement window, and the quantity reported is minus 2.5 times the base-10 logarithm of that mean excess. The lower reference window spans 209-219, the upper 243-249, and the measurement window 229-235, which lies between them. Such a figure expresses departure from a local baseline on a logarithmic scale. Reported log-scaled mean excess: 2.17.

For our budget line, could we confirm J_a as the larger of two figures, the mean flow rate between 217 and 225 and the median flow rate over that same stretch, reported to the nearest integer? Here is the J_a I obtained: 23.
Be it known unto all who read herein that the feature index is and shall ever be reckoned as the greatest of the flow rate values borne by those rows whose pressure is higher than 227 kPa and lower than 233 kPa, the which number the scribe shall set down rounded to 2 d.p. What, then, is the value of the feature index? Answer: 27.60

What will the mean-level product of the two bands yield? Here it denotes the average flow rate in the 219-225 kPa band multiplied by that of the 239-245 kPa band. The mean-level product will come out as 600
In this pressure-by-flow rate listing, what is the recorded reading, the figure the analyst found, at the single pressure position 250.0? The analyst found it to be 19.54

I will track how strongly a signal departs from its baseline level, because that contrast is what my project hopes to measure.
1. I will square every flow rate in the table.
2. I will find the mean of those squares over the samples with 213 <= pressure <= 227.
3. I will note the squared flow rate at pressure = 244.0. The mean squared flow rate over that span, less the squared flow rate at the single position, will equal -87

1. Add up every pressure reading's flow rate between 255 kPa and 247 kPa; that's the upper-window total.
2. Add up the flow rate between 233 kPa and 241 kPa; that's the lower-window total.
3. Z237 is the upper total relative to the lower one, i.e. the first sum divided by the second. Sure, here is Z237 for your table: 0.68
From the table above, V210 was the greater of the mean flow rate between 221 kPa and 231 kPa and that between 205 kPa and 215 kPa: 24.8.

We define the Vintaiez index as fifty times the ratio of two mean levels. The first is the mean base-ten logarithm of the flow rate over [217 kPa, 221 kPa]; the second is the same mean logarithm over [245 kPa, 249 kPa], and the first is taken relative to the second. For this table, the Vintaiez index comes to 49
